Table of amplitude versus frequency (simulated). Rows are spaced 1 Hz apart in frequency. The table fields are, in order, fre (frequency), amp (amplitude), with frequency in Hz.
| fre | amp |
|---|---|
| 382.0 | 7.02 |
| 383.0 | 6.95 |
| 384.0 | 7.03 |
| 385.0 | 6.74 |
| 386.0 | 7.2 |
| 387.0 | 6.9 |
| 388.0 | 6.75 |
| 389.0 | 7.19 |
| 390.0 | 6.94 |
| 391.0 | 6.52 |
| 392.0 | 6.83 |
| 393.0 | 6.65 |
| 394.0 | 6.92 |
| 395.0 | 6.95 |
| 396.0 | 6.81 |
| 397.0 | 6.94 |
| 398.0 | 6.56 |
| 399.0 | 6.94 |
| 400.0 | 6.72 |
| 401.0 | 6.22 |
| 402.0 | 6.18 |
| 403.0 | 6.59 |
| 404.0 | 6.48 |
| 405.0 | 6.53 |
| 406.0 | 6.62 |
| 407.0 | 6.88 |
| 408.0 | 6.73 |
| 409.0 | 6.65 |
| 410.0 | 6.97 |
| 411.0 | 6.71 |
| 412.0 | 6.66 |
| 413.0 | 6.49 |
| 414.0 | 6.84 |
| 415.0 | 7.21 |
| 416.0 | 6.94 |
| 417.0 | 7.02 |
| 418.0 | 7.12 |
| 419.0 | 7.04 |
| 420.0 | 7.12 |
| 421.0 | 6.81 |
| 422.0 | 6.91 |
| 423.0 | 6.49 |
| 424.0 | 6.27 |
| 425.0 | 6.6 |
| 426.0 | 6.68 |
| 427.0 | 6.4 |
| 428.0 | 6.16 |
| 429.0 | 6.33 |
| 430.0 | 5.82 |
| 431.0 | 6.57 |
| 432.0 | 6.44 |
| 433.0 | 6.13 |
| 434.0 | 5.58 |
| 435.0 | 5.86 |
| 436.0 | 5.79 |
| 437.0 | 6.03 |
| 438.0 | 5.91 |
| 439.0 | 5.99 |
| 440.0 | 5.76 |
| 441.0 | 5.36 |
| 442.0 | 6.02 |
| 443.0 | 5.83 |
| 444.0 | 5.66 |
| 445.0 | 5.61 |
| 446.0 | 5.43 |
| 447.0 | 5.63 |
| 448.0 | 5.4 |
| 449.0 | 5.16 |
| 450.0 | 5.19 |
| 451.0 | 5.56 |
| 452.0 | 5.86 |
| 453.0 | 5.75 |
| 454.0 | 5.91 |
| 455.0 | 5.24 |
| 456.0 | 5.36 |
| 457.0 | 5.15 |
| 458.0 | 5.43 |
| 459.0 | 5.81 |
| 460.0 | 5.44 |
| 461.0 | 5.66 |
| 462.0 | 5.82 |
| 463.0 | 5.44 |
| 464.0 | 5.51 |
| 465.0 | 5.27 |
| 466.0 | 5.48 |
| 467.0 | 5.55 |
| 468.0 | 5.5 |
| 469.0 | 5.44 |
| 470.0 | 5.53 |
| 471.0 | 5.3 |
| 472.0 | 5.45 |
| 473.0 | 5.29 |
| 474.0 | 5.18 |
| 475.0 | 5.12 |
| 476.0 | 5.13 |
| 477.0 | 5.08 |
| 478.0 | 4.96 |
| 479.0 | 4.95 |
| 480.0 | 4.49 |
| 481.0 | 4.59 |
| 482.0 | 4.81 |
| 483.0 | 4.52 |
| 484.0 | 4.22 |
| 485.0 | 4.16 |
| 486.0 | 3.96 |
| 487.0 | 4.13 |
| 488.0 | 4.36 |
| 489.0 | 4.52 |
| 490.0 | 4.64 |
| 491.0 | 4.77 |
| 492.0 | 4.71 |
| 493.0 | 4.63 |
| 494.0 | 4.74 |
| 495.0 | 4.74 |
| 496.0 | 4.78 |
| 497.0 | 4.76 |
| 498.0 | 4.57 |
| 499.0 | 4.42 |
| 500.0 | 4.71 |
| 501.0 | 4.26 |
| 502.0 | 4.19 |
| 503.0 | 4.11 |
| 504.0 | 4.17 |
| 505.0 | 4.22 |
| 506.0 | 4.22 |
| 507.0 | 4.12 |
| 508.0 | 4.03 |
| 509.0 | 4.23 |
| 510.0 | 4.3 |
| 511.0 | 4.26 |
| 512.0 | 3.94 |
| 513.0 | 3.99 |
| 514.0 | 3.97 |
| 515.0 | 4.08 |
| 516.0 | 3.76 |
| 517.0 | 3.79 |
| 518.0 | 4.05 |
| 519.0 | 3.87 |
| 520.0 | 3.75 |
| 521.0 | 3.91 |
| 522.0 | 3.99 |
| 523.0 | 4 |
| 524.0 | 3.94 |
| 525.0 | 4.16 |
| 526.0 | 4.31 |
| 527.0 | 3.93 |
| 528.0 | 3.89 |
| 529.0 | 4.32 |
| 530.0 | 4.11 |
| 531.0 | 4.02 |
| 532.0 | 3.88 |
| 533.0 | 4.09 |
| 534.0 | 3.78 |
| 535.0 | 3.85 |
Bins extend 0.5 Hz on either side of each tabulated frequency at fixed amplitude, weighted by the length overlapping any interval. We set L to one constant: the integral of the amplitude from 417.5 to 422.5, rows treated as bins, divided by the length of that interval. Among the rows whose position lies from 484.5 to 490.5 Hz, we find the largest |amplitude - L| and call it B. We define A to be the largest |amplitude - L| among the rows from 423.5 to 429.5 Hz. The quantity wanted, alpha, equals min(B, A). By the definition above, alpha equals 0.8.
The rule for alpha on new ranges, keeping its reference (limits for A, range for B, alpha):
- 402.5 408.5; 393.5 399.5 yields 0.4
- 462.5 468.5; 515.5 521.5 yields 1.7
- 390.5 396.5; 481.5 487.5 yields 0.5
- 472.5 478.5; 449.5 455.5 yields 1.8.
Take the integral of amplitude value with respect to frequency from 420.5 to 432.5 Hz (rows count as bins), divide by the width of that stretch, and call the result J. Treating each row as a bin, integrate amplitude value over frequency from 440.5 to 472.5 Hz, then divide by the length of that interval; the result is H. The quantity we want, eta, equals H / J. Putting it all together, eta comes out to 0.86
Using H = 5.5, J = 6.5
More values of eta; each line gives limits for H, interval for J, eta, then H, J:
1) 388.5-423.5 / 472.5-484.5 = 1.39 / 6.8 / 4.9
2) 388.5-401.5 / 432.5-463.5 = 1.20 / 6.8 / 5.6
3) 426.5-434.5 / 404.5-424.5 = 0.91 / 6.2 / 6.8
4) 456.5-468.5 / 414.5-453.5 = 0.90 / 5.5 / 6.1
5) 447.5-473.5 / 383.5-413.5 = 0.81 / 5.5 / 6.7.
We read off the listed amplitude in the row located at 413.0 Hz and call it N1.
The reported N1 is 6.49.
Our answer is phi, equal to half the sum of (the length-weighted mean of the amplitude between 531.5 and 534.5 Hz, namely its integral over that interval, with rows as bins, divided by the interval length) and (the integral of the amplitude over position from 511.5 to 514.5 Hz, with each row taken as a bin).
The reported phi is 7.9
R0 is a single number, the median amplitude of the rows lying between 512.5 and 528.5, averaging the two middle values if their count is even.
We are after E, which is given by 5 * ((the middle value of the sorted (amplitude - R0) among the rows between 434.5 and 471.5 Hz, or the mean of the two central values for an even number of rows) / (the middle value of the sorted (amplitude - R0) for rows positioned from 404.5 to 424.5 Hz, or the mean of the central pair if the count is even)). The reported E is 2.8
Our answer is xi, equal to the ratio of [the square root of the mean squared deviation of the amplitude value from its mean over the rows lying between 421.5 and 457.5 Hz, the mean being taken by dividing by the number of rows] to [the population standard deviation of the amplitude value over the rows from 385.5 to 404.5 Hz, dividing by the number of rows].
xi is 1.7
